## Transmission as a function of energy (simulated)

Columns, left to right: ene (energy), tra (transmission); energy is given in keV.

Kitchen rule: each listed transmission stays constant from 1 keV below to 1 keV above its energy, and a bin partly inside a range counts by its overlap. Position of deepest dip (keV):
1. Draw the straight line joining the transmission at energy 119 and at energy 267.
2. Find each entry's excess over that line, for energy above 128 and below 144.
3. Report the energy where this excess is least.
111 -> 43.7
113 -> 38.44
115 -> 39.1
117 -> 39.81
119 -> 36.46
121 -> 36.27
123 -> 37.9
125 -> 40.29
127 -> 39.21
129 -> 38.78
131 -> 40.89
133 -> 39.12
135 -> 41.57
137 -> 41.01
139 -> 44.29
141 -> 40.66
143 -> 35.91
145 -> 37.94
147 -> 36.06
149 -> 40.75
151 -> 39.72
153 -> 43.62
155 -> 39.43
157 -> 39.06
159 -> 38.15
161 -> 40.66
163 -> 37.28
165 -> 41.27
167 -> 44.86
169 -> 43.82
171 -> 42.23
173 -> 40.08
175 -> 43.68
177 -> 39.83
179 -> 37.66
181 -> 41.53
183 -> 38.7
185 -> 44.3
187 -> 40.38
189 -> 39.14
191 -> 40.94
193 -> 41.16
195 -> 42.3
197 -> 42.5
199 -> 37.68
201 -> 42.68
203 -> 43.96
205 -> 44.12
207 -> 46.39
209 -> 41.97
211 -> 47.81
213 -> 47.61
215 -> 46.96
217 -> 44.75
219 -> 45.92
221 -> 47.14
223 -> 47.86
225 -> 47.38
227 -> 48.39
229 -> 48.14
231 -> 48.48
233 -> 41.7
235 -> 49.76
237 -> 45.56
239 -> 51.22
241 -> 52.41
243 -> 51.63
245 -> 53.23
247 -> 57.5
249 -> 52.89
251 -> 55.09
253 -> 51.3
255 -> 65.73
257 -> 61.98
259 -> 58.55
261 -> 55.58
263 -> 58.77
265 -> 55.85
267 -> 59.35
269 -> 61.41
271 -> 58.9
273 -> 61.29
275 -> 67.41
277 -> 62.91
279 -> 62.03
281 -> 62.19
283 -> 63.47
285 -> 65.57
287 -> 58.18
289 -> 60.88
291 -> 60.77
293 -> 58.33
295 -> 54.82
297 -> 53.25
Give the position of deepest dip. 143 keV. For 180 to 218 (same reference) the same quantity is 199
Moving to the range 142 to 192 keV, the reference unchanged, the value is 189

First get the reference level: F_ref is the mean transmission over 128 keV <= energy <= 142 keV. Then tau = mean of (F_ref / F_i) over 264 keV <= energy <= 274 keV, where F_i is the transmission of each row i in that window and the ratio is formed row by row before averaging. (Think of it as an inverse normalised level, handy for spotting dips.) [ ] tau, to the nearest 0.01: 0.69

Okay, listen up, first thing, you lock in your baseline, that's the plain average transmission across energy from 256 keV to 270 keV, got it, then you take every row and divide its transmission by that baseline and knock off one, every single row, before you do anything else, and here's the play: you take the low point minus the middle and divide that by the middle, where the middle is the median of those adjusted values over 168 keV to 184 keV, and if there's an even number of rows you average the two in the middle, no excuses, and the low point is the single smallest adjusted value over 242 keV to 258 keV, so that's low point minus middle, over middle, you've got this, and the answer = -0.58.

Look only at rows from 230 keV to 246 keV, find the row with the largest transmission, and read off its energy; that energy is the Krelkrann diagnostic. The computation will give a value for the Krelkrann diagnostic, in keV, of 245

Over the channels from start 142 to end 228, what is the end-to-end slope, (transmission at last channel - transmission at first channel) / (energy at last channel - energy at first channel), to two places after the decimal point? 0.15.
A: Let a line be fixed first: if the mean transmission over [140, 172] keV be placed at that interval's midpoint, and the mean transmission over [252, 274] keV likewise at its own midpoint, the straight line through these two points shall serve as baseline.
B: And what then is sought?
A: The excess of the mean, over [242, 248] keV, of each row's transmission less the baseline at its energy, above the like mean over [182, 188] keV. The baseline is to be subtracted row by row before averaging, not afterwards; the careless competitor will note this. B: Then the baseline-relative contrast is 2.4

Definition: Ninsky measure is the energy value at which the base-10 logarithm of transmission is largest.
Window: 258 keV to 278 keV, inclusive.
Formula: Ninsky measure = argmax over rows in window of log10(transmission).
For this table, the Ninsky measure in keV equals 275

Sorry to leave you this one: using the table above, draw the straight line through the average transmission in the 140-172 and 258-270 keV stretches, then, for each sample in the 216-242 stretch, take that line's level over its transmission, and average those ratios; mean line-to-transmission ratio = 1.10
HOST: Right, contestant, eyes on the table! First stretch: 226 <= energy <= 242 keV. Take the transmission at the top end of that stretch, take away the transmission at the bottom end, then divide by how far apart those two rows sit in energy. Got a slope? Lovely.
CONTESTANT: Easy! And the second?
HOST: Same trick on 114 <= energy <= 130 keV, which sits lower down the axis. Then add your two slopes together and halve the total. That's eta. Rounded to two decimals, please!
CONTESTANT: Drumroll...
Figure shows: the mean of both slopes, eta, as 0.13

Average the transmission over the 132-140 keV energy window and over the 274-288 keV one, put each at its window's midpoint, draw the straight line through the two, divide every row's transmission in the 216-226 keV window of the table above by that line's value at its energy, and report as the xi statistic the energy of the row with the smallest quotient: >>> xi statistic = 217 keV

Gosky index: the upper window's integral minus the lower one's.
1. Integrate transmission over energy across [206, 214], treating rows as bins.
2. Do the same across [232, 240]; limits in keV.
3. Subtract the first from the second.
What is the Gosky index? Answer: 9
